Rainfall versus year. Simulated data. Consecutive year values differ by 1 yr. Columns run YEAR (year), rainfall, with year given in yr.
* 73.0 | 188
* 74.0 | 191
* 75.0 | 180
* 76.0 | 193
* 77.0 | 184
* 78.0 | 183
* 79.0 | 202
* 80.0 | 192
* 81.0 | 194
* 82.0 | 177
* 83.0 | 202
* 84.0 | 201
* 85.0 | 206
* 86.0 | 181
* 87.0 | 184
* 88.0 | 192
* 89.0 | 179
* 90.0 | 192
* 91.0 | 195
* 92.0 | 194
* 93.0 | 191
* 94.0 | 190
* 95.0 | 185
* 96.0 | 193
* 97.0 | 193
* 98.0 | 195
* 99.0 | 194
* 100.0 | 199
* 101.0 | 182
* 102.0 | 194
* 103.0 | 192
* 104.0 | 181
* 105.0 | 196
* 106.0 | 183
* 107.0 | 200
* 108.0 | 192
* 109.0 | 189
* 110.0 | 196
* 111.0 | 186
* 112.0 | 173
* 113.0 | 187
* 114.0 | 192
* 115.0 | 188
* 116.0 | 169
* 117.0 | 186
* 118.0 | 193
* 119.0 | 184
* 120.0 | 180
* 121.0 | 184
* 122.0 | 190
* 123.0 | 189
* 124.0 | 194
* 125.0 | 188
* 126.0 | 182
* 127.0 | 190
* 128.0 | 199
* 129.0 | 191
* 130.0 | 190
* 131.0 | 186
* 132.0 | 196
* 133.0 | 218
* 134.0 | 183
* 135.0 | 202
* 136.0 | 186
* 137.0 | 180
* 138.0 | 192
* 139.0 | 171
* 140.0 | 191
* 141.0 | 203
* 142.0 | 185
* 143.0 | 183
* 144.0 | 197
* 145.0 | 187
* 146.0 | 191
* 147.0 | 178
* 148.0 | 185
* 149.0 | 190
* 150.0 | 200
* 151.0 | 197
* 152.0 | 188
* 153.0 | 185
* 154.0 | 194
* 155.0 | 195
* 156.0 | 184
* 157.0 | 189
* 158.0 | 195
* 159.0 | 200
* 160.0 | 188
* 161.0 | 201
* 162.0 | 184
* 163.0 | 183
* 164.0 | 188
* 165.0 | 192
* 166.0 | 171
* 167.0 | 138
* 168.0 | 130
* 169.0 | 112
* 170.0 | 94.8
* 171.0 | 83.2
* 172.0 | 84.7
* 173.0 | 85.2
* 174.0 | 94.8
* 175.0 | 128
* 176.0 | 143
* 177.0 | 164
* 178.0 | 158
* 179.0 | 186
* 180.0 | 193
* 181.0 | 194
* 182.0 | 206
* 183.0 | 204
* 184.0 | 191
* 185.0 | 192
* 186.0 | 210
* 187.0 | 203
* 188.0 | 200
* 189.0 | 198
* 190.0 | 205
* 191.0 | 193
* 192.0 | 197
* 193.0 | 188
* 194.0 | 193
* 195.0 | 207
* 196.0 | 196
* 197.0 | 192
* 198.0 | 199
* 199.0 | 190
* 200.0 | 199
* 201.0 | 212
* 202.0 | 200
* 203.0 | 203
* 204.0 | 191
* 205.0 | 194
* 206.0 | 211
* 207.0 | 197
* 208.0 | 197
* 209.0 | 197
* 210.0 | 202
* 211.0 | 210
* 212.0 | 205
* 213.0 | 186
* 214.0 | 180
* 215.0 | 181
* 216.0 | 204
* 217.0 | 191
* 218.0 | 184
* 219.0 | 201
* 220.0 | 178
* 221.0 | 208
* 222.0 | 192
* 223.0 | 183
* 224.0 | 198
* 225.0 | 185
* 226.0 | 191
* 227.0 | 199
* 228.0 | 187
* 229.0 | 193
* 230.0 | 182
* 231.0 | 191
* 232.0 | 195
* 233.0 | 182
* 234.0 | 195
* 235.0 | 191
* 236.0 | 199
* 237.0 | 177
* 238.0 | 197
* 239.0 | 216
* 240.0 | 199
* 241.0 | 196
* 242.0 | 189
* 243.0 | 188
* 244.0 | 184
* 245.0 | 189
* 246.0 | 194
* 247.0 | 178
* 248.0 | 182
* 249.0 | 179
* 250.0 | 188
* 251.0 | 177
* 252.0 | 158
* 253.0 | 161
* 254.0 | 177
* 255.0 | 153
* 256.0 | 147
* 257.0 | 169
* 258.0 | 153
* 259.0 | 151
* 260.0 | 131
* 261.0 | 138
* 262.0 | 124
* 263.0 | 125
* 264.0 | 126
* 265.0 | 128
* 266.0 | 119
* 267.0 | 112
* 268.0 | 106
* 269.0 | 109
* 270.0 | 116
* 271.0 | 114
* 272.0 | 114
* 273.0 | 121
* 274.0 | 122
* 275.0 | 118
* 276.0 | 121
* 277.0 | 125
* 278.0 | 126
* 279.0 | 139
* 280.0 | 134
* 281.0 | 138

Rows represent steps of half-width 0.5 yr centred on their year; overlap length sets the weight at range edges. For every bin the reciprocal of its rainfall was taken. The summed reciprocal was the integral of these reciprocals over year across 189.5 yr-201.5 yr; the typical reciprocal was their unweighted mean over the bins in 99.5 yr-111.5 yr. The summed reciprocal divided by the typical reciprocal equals 12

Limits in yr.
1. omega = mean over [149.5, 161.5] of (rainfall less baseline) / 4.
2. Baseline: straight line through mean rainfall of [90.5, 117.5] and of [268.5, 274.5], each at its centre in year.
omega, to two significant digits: 6.5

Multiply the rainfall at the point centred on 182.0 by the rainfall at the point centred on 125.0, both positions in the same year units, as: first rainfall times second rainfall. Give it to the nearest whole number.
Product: 38728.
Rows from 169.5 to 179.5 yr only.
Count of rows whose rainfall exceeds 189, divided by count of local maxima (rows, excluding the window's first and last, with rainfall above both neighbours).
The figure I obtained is 0.0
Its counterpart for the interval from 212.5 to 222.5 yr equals 1.7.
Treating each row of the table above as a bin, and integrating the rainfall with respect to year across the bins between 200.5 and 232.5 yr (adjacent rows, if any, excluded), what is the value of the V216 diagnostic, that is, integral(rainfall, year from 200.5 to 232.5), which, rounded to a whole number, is 6228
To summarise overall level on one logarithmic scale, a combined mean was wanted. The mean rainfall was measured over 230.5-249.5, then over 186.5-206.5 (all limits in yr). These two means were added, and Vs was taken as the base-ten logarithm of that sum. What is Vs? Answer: 2.59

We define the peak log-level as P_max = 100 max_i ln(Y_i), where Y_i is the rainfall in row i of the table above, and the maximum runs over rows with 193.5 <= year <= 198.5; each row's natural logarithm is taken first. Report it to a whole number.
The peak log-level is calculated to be 533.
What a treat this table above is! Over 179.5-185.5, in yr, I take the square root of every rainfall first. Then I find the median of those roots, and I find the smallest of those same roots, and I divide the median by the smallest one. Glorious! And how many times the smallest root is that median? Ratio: 1.01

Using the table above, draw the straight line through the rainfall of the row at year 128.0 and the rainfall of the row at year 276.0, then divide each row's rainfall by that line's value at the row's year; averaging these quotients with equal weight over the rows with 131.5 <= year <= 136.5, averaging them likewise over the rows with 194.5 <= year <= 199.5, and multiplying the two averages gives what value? 1.22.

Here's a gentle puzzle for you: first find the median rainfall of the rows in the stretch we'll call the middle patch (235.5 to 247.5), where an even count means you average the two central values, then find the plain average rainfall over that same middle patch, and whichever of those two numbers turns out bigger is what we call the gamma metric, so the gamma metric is 192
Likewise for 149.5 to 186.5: 188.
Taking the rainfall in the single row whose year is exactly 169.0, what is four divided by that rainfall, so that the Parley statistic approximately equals 0.0357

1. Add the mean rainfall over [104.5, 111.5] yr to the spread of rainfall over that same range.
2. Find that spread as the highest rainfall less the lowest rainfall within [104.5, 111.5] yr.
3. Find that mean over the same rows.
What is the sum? 209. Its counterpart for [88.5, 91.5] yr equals 205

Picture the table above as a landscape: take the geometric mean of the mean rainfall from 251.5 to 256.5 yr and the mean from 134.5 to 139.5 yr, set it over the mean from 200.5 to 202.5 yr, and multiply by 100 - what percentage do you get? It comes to 84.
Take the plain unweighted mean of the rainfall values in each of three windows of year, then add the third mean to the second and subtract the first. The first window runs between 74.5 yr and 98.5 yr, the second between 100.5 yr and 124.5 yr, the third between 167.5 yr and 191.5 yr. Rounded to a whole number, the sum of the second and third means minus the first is 157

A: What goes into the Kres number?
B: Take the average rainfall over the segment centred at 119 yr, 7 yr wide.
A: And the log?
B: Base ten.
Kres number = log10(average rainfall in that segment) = 2.26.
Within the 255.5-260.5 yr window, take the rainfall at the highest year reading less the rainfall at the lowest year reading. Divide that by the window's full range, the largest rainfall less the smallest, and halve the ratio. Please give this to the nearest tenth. -0.2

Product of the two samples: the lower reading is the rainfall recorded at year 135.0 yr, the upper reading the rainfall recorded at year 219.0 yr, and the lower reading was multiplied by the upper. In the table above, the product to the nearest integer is 40602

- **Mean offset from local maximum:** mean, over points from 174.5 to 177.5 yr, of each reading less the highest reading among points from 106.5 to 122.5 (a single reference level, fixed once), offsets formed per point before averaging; -55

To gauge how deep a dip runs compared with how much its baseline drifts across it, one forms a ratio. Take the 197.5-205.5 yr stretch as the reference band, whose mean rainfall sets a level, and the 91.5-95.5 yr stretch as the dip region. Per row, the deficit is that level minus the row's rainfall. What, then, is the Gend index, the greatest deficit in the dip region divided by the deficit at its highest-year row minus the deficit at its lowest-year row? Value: 1.5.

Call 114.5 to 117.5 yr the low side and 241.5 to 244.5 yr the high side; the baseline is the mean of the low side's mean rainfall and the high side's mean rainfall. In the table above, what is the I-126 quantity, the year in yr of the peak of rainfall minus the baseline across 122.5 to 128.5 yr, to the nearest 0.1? 128.0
